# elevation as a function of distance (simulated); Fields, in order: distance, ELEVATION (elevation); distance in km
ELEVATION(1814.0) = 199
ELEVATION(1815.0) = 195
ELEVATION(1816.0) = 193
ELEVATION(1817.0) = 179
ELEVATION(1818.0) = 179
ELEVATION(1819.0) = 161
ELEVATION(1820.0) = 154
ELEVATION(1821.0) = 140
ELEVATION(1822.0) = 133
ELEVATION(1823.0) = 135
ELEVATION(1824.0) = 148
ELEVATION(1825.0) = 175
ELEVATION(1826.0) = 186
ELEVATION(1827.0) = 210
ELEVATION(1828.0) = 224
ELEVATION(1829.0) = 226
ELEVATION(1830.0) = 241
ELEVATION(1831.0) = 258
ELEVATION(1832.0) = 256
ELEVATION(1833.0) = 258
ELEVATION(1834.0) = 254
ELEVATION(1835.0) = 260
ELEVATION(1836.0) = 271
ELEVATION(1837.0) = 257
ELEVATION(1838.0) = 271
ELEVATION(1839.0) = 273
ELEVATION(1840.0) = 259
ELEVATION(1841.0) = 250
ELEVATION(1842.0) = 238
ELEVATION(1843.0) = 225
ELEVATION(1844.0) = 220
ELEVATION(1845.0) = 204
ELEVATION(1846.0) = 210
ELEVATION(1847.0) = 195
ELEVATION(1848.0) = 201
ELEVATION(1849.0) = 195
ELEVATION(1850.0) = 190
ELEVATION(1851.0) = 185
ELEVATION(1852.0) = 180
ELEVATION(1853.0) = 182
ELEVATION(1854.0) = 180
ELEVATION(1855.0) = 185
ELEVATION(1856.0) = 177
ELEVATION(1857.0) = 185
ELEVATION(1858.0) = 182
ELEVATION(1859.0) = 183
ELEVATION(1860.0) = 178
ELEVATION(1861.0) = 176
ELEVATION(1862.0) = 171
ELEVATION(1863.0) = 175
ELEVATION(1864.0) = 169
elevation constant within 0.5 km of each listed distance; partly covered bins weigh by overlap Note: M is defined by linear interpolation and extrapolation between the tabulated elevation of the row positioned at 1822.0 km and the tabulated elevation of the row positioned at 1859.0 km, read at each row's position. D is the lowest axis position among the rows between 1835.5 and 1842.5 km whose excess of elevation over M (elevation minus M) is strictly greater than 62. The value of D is 1836.0 km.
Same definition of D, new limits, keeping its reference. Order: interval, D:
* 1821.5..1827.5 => 1827.0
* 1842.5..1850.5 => 1843.0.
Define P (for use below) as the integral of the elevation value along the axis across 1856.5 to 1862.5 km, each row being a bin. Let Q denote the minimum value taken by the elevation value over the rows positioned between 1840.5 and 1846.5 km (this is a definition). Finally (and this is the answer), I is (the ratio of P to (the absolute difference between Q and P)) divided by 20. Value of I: 0.0617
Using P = 1075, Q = 204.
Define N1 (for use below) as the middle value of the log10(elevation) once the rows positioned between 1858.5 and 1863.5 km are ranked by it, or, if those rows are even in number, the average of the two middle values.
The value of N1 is 2.25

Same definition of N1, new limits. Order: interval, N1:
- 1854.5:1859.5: 2.26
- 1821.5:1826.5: 2.17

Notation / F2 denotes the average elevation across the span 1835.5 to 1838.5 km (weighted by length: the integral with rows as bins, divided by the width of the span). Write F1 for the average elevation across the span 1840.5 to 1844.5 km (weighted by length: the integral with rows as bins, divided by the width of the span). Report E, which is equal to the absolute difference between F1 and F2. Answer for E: 33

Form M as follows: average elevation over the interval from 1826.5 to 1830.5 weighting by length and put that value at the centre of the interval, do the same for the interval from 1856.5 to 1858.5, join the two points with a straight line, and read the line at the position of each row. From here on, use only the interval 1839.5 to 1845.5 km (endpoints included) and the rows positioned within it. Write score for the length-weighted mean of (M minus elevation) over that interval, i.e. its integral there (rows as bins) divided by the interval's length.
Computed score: -28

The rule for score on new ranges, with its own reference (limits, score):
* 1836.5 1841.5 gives -52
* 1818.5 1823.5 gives 91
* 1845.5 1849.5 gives -2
